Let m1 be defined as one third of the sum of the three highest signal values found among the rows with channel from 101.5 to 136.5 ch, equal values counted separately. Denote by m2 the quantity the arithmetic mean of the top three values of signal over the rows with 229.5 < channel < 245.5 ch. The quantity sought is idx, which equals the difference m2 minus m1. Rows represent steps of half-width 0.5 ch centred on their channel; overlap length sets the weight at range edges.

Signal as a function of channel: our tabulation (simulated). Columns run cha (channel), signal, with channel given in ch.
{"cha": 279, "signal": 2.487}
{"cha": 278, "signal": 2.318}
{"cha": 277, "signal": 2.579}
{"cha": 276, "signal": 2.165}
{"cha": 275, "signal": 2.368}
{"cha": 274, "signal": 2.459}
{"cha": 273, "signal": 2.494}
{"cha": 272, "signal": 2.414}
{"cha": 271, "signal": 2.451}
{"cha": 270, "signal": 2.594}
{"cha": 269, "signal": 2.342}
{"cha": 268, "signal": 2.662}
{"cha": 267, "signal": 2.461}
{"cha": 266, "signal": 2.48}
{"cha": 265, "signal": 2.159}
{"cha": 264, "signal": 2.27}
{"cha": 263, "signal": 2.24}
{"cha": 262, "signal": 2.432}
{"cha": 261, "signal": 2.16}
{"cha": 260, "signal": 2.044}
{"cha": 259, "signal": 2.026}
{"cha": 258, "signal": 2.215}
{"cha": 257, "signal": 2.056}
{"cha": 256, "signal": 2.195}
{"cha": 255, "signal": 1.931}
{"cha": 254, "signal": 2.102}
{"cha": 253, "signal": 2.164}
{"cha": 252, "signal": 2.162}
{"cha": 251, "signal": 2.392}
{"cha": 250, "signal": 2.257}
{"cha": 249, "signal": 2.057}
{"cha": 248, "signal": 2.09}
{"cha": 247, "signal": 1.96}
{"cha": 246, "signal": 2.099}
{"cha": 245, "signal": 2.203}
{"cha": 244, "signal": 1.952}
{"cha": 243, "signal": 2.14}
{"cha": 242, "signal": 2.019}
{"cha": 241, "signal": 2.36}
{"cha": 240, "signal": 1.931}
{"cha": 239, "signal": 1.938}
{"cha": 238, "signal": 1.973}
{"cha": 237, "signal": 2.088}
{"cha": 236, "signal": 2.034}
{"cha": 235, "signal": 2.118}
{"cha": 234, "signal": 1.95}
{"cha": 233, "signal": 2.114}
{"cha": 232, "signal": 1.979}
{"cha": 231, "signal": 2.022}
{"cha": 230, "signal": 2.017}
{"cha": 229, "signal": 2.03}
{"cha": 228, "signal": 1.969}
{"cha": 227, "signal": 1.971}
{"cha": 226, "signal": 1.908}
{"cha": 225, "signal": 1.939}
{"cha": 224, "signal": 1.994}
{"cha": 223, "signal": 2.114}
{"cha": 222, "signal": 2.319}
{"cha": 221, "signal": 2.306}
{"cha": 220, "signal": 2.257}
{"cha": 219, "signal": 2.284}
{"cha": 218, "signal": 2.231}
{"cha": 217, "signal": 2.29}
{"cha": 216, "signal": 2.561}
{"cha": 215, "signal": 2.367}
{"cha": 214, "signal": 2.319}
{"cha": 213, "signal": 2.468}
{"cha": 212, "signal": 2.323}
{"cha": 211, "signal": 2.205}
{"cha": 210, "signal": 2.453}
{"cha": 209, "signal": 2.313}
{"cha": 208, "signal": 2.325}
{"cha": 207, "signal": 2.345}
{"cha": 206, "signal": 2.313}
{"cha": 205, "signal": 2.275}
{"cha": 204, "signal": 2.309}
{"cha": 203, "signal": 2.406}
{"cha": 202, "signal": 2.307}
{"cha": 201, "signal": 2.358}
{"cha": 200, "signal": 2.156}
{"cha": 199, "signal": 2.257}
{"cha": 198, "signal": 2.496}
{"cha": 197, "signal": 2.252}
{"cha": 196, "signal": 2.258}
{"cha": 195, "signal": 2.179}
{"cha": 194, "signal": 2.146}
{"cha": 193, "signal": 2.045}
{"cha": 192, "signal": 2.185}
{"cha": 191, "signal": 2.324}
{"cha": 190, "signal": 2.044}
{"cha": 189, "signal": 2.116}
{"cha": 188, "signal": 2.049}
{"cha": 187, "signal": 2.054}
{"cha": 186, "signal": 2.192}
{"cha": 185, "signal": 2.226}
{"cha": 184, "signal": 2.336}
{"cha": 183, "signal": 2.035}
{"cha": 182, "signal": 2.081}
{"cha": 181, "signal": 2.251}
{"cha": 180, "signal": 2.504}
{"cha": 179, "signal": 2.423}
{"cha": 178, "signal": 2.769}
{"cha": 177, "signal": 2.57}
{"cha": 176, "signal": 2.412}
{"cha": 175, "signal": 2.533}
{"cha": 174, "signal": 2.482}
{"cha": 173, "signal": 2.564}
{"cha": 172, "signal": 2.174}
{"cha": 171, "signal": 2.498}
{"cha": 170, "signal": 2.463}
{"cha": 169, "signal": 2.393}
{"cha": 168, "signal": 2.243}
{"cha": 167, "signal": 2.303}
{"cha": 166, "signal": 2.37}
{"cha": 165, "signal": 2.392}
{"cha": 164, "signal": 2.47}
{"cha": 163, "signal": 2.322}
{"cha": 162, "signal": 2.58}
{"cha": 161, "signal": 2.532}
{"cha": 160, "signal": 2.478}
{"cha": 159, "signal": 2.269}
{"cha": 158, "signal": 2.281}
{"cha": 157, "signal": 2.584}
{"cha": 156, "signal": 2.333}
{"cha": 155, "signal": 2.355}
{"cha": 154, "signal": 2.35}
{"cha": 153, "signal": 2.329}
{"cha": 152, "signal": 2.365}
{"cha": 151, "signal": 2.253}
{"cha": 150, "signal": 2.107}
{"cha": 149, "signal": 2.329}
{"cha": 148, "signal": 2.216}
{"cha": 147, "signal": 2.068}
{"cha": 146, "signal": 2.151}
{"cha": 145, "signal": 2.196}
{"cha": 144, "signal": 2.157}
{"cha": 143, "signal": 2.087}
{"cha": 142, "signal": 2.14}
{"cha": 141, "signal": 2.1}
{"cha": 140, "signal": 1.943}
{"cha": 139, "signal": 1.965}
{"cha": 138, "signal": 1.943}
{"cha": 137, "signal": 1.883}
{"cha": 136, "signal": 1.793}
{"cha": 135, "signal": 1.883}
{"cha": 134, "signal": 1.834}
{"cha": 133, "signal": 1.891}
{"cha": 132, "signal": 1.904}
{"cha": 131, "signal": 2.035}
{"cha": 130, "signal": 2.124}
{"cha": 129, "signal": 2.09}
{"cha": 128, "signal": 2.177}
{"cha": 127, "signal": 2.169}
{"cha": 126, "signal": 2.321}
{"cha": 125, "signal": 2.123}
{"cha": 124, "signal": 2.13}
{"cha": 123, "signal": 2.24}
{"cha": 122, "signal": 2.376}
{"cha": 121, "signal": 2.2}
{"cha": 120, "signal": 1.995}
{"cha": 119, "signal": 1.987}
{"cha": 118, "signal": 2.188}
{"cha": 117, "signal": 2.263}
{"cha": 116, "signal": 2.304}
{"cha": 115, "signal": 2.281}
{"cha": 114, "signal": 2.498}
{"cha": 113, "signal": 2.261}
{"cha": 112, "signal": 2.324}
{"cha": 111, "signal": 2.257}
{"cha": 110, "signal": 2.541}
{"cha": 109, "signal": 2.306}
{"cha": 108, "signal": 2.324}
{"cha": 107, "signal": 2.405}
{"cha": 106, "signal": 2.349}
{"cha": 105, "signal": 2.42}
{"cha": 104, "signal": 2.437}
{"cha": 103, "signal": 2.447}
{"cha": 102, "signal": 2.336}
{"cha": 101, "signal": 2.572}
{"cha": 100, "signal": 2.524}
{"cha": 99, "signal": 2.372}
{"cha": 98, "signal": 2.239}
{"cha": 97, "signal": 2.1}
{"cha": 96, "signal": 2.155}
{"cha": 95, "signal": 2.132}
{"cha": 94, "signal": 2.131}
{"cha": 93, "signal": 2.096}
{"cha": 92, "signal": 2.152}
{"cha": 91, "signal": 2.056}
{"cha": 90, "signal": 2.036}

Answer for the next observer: -0.26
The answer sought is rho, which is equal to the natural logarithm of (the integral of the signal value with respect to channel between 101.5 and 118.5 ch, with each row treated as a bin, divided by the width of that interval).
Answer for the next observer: 0.85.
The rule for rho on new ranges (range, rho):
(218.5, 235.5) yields 0.73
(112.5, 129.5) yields 0.79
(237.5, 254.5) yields 0.74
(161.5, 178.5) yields 0.89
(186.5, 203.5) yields 0.79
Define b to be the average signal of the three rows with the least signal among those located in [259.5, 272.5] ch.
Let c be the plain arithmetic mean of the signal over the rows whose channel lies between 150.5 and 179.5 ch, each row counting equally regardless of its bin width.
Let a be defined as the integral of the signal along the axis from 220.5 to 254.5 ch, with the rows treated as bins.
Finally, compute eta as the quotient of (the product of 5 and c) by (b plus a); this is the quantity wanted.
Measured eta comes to 0.2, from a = 71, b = 2.12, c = 2.42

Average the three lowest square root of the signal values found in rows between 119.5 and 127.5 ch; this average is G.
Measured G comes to 1.44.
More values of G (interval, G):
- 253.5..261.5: 1.41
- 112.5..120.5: 1.43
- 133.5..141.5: 1.36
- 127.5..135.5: 1.37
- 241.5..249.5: 1.41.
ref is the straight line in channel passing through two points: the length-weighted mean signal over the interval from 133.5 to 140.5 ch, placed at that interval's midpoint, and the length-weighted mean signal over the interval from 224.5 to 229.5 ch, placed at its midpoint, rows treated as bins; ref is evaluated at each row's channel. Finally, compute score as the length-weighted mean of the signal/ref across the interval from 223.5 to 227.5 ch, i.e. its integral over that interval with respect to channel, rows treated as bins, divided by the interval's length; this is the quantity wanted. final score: 1.00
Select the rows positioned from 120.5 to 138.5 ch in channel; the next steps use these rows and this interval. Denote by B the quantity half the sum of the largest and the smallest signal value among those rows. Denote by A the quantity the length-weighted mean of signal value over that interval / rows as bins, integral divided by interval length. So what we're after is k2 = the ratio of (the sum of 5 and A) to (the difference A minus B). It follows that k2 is -314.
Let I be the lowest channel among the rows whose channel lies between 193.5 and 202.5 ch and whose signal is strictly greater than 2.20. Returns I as 196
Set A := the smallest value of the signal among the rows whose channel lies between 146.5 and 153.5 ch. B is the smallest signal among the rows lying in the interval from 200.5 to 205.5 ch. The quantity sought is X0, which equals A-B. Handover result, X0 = -0.21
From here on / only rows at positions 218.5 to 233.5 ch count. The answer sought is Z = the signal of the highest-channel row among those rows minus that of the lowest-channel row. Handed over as -0.17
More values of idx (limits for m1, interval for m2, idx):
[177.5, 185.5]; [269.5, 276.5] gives -0.05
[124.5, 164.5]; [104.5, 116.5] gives -0.08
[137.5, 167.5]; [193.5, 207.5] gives -0.15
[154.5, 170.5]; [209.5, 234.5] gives -0.07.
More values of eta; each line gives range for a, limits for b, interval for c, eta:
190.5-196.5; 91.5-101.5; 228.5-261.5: 0.7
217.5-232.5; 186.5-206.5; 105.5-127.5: 0.3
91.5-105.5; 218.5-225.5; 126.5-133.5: 0.3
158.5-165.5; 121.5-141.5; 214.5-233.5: 0.6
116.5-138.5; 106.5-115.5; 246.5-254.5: 0.2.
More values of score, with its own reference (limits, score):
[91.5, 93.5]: 1.14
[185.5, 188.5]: 1.09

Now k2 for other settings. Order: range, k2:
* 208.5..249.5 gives -74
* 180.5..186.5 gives 5390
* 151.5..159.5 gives -108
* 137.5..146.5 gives 1127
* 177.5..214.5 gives -56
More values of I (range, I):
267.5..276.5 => 268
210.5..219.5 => 211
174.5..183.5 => 175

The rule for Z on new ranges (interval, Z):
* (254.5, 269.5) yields 0.41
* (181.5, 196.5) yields 0.18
